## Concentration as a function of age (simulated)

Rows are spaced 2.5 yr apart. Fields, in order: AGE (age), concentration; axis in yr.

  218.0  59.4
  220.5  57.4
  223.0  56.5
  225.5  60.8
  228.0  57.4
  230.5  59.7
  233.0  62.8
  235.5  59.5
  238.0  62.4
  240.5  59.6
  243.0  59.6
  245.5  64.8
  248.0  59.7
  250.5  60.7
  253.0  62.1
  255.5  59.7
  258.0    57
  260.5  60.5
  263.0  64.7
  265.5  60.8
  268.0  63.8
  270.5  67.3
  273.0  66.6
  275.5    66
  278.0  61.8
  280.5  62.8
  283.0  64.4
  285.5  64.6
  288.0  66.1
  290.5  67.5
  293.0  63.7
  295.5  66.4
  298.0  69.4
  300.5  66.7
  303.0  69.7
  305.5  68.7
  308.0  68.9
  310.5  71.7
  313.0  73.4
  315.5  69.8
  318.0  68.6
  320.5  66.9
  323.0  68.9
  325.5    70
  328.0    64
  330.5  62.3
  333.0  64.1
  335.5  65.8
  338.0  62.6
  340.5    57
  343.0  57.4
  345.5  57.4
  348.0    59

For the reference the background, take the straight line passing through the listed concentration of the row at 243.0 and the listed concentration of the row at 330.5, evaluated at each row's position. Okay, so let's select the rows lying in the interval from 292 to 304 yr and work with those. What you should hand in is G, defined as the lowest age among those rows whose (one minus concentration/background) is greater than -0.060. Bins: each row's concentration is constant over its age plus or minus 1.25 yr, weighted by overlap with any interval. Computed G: 293.0 yr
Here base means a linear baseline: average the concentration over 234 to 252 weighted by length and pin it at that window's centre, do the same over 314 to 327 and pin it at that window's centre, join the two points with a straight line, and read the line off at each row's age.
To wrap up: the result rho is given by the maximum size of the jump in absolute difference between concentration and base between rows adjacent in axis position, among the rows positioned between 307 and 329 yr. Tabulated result 4.94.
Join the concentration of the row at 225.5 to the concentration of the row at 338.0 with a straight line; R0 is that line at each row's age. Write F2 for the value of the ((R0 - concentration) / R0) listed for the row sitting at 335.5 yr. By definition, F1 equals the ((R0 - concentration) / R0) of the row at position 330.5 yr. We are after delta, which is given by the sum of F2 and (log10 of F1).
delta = -2.59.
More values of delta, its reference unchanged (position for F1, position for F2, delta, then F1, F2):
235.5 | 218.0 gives -1.60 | 0.024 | 0.02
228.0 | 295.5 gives -1.32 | 0.057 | -0.07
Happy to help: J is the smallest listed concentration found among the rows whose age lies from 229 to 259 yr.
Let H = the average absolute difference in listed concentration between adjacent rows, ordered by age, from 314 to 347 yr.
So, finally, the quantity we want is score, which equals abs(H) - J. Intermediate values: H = 2.20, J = 57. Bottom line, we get -54.8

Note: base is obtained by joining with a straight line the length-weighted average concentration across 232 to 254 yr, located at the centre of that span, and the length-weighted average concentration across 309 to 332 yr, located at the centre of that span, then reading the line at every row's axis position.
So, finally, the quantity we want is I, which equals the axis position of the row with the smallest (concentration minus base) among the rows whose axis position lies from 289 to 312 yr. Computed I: 293.0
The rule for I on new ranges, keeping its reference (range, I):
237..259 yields 258.0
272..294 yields 278.0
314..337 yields 330.5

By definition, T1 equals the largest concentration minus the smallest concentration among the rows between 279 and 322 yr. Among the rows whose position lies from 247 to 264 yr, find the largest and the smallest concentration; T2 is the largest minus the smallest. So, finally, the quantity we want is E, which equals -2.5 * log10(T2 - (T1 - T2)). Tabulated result -1.7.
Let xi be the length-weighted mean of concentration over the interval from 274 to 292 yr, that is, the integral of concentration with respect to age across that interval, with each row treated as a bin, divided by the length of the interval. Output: 65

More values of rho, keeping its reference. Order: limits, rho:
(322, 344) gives 5.85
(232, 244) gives 2.20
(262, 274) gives 3.25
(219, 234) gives 2.85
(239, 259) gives 2.95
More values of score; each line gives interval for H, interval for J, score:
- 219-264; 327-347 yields -54.1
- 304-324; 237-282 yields -55.1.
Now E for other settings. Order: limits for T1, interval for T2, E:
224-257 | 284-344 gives -3.5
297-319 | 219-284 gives -2.9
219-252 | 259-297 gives -1.9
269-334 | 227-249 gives -1.3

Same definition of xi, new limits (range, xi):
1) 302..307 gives 69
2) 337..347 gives 59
